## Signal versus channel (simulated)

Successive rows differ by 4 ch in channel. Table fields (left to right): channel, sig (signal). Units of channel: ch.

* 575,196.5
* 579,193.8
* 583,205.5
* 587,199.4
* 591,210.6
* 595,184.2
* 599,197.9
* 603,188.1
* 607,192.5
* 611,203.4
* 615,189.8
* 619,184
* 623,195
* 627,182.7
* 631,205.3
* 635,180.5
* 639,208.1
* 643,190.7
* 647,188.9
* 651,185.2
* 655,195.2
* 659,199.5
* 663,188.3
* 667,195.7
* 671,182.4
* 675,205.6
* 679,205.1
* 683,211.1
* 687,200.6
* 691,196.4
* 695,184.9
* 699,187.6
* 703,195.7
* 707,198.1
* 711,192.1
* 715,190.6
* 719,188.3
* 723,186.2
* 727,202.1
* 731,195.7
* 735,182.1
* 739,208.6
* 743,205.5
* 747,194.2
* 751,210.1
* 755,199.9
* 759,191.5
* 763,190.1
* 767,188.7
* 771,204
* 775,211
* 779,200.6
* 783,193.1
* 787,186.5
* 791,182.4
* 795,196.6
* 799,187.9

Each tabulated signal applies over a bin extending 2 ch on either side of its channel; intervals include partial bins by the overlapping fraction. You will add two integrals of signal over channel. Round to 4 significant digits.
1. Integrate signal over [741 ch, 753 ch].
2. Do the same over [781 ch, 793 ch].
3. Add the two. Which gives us 4687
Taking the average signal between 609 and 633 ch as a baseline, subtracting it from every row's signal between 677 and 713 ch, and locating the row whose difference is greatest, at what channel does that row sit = 683 ch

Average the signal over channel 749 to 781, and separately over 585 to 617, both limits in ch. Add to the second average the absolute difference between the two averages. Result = 199.5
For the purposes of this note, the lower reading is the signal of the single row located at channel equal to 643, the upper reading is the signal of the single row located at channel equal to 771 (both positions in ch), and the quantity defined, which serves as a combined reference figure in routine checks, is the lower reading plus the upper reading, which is 395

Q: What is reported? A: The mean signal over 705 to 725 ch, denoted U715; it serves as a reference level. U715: 191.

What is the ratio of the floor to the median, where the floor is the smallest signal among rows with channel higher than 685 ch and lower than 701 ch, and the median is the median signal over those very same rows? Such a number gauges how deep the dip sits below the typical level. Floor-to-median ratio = 0.963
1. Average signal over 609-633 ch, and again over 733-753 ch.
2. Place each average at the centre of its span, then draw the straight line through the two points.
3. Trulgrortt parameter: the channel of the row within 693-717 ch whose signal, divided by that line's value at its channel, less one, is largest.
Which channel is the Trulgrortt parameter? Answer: 707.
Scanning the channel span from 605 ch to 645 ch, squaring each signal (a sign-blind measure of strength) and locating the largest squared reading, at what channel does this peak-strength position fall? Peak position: 639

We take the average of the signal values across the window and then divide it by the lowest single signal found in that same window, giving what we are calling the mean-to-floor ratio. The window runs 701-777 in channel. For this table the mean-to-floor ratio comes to 1.08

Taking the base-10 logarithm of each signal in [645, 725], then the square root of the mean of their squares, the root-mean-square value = 2.29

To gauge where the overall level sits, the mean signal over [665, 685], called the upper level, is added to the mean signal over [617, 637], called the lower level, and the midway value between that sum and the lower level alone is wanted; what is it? 289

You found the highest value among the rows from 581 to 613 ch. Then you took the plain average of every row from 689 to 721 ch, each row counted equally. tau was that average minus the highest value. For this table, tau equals -19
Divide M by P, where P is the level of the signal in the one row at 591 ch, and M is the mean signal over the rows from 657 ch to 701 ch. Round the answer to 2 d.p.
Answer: 0.93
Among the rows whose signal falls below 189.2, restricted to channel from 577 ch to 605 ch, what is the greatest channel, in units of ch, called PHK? 603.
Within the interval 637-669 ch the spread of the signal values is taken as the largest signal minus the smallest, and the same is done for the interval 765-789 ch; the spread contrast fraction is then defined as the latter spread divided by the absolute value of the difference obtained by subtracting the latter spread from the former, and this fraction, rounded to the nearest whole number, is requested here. 15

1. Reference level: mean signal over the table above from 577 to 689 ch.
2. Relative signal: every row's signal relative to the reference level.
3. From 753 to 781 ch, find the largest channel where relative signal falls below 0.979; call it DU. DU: 767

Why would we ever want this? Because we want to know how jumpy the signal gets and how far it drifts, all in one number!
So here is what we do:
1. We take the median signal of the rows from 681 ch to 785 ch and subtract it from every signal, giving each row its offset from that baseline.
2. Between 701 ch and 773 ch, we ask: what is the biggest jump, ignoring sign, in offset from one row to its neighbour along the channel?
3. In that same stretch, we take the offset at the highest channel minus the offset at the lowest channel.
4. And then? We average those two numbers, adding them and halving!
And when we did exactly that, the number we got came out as 17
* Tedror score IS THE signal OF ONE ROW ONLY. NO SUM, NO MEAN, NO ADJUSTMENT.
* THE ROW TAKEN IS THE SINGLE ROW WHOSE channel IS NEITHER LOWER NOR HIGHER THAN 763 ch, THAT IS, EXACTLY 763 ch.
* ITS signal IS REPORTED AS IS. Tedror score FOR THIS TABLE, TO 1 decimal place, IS 190.1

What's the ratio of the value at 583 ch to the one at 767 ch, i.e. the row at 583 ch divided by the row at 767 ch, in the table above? 1.089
